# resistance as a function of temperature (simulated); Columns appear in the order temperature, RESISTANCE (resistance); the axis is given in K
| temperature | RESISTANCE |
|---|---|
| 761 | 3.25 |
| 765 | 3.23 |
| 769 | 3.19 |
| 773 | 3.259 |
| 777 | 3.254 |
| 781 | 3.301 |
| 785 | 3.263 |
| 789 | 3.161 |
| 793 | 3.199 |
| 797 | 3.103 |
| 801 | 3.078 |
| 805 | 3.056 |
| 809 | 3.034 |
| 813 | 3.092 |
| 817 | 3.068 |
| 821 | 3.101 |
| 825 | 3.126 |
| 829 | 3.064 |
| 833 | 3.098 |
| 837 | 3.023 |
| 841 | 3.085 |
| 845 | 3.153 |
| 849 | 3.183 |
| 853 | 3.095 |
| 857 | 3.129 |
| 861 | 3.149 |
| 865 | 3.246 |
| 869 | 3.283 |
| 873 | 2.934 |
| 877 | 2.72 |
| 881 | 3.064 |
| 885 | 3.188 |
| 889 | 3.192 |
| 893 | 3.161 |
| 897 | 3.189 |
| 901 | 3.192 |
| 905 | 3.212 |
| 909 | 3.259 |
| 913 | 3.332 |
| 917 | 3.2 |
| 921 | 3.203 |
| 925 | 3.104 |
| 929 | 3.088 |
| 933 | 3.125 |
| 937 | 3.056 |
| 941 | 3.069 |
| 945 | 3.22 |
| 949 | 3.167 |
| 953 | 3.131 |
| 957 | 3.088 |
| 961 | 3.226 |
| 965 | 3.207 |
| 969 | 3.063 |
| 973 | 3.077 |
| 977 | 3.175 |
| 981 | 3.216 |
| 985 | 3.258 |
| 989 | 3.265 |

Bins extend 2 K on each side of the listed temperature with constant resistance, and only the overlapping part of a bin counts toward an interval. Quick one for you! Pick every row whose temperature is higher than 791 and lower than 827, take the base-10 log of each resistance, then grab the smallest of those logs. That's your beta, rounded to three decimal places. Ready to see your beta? 0.482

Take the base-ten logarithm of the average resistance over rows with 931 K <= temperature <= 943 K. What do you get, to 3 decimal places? 0.489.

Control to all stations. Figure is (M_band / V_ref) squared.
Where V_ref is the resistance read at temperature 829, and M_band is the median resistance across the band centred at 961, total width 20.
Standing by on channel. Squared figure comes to 1.04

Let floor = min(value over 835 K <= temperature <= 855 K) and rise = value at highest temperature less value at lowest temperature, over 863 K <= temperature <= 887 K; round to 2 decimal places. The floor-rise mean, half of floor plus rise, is 1.48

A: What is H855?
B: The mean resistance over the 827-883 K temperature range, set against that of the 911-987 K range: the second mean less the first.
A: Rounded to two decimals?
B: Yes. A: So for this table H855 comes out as 0.07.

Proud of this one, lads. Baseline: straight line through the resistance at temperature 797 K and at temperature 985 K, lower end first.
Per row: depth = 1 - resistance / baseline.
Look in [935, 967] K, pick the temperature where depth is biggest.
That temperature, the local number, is 937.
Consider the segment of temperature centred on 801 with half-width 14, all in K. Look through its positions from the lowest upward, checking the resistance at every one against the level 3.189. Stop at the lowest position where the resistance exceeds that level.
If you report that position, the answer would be 793 K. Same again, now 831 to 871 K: 865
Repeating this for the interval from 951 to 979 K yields 961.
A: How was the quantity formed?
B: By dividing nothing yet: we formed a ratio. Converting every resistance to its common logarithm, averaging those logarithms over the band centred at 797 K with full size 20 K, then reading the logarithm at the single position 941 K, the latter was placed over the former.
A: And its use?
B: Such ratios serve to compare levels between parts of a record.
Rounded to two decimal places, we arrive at 0.99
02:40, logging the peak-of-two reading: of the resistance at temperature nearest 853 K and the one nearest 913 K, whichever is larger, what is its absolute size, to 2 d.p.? 3.33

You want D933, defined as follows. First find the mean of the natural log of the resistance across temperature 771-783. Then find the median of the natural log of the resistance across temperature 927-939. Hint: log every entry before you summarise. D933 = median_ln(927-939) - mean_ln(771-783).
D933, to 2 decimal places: -0.06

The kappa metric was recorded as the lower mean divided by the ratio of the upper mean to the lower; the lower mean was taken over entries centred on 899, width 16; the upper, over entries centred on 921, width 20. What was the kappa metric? 3.19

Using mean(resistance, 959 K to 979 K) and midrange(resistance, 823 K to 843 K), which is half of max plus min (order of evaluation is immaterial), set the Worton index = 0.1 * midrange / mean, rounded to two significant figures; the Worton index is 0.098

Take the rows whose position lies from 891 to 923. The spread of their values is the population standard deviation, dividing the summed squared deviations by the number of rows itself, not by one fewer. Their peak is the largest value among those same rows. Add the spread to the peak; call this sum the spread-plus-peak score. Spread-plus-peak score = 3.38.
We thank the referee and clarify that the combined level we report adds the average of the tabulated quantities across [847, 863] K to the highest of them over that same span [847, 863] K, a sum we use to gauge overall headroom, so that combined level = 6.32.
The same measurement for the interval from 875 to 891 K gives 6.23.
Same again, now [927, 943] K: 6.21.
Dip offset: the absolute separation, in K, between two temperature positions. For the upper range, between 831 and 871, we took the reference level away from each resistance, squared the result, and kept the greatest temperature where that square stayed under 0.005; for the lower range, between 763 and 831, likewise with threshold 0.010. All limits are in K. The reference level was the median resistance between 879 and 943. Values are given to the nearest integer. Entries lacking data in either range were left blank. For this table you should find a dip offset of 40 K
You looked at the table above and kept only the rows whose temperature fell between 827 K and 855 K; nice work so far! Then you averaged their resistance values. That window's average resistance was 3.10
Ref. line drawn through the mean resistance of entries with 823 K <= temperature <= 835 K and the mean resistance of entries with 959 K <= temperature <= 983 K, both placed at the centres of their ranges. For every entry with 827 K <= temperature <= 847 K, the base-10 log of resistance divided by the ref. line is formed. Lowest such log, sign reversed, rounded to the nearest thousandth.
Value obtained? 0.011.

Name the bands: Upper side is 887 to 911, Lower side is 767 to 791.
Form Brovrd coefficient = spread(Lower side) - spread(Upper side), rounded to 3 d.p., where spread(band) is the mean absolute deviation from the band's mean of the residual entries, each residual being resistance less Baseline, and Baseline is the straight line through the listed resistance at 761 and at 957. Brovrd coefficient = 0.014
